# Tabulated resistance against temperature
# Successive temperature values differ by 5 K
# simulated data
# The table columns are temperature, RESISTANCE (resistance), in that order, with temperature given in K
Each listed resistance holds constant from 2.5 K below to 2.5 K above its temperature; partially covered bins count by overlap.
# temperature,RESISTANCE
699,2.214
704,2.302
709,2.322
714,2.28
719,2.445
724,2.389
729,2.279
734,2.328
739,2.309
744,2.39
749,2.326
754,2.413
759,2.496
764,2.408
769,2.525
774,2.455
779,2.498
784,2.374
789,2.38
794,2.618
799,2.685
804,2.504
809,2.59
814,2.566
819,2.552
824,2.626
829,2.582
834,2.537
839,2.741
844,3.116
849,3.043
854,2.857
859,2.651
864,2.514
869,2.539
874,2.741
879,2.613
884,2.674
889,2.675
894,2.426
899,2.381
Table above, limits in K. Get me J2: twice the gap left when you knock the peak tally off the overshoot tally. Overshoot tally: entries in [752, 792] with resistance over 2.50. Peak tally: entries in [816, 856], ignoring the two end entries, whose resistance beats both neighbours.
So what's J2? -2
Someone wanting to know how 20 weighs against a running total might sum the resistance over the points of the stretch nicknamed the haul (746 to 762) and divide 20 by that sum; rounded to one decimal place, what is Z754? 2.8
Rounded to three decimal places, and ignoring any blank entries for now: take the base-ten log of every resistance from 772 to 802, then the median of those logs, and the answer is 0.394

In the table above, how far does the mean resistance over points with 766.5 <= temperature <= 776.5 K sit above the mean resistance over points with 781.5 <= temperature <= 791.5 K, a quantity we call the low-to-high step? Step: 0.11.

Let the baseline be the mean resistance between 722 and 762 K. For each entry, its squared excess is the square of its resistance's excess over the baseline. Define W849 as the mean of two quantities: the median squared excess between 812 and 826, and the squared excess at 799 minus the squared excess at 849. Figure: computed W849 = -0.158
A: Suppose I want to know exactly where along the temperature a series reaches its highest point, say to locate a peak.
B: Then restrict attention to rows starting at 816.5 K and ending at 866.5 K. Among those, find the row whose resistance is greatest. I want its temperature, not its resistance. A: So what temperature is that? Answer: 844 K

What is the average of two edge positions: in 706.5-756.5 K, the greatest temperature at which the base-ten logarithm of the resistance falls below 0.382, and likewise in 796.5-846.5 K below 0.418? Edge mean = 791.5 K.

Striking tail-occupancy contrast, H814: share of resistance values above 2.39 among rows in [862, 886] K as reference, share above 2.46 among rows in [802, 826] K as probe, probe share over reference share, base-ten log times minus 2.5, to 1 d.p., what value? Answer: 0.0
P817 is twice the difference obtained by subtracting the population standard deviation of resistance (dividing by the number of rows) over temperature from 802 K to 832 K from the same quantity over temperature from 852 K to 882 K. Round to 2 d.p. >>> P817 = 0.16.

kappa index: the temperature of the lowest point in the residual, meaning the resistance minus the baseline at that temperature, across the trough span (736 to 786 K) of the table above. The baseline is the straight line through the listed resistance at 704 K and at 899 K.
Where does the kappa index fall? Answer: 739 K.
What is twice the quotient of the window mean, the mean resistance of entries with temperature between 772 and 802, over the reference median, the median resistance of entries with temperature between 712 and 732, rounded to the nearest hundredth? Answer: 2.14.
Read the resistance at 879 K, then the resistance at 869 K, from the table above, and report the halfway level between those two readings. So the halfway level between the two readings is 2.58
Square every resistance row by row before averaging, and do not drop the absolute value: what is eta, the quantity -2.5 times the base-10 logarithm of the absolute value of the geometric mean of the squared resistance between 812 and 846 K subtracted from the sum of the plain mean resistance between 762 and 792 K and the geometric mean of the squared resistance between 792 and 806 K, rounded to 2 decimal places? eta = -0.80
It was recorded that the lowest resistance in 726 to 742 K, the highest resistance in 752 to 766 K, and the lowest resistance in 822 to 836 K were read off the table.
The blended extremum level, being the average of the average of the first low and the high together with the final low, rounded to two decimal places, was 2.46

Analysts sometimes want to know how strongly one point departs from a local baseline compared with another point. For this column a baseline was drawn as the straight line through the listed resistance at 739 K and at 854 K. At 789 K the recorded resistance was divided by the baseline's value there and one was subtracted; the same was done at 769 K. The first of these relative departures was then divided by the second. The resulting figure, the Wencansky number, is -2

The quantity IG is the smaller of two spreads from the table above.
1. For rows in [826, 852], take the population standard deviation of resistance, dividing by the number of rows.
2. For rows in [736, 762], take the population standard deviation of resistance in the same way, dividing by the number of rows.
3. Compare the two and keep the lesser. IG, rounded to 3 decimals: 0.067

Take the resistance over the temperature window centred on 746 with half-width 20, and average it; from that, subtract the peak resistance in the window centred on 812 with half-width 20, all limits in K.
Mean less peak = -0.32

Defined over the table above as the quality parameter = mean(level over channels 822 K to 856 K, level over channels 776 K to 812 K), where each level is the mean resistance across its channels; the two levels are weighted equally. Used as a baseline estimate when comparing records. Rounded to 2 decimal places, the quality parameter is 2.65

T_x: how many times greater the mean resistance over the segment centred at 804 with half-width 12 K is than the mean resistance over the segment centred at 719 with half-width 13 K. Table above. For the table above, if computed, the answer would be 1.11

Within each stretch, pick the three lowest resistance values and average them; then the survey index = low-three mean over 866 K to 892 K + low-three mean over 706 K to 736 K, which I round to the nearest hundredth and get 4.90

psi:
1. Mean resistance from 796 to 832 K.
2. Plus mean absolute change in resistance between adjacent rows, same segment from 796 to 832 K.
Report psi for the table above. 2.66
